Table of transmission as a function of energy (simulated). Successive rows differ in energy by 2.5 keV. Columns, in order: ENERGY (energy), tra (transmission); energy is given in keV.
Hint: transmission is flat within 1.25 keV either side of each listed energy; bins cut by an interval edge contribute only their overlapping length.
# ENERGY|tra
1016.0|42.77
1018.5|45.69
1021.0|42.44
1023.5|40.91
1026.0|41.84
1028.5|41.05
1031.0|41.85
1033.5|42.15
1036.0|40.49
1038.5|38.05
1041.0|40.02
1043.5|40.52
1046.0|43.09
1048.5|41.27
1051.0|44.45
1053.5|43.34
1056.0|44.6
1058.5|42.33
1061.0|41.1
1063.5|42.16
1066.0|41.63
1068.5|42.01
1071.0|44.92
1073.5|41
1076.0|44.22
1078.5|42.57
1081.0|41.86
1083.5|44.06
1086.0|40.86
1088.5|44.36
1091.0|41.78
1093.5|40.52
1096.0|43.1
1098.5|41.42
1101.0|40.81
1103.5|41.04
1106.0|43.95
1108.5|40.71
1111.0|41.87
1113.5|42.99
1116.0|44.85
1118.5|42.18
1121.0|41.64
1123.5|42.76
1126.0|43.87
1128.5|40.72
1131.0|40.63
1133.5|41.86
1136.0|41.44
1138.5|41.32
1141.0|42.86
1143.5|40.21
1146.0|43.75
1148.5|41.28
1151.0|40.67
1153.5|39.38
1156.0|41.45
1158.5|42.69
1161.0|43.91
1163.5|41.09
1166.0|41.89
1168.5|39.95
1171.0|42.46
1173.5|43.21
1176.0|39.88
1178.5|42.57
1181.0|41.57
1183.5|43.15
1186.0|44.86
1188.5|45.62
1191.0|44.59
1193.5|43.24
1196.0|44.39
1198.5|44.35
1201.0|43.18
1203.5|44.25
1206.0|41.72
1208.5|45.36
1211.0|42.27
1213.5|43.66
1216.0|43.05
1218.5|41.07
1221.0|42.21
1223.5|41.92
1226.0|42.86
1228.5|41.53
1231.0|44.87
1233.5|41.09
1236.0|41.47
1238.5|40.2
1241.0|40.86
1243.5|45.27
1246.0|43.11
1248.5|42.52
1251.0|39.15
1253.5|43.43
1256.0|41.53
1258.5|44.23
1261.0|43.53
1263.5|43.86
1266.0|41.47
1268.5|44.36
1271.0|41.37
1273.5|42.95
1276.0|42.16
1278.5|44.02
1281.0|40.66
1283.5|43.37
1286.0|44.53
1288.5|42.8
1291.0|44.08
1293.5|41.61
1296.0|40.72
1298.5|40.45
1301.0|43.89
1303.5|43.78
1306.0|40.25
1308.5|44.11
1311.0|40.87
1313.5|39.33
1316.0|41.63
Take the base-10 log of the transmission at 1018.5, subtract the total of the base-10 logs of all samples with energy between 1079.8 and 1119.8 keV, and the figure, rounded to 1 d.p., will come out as -24.4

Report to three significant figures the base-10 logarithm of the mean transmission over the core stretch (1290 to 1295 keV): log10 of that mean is 1.63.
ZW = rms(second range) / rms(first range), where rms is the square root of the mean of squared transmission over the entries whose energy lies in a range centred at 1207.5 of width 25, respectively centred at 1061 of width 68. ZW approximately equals 1.03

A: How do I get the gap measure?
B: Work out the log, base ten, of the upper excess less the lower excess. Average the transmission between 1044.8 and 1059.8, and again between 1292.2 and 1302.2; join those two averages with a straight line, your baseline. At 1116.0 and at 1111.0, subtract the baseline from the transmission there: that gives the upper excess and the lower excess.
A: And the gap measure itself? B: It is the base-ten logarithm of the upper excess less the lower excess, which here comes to 0.48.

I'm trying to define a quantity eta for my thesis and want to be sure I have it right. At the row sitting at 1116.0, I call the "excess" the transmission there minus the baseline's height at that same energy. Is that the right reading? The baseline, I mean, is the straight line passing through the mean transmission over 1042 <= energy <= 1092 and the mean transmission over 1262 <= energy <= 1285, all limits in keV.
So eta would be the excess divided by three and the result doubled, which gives 1.5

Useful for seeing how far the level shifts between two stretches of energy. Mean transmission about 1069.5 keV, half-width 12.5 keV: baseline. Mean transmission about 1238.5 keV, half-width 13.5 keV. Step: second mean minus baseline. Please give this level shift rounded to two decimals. -0.30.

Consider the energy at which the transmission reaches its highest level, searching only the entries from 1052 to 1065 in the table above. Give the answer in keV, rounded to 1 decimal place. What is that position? 1056.0 keV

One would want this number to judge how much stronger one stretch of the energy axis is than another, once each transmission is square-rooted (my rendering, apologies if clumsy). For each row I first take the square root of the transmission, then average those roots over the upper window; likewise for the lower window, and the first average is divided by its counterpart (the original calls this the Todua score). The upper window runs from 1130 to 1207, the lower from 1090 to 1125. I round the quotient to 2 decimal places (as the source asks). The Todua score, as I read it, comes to 1.00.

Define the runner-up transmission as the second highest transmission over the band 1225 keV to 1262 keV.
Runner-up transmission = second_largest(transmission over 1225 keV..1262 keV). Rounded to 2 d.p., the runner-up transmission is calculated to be 44.87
